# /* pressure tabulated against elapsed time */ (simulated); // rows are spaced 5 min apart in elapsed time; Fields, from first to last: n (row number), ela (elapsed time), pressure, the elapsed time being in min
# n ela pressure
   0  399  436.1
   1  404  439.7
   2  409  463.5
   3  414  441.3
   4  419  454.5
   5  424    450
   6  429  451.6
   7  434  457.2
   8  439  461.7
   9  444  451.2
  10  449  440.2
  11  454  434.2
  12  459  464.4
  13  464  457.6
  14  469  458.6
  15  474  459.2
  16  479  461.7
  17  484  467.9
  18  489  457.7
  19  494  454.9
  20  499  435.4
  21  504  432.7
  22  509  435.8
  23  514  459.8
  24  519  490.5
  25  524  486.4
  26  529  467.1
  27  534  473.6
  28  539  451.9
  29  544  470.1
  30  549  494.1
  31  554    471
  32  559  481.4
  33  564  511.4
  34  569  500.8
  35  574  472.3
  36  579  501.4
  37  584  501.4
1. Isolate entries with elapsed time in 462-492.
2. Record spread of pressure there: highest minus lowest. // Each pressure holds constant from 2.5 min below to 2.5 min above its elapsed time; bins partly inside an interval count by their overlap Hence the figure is 10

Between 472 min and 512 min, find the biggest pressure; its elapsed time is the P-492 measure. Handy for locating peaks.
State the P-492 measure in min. 484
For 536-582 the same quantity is 564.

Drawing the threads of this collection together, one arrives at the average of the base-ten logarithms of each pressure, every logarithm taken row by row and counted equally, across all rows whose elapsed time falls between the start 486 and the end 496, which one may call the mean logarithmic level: 2.66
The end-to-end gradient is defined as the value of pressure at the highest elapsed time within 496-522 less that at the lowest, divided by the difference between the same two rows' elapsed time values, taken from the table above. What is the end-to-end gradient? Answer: 2.8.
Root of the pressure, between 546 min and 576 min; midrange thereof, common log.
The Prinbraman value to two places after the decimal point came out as 1.35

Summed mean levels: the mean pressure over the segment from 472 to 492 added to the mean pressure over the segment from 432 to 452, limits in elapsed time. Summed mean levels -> 914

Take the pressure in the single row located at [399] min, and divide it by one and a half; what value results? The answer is 291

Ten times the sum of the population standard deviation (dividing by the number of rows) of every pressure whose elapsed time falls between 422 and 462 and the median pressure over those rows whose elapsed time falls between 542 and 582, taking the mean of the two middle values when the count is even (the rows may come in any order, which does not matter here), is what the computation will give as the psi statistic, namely 4973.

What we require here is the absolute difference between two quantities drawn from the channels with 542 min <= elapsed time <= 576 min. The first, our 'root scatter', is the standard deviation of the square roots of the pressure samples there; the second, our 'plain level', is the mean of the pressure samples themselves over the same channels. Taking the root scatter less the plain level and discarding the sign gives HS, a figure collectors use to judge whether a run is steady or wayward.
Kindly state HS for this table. 486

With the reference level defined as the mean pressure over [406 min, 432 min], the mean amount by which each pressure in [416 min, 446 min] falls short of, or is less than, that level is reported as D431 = -2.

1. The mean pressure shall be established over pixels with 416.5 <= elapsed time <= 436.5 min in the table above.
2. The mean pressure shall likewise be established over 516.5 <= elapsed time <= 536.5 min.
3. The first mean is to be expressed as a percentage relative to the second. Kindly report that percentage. 94.6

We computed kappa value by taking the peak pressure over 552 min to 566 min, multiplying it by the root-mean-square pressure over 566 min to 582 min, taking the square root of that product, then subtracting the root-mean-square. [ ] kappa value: 10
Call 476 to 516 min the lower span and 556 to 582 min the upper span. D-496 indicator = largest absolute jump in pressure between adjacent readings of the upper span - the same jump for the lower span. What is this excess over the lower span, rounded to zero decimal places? 6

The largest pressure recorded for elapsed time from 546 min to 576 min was 511.4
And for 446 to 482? 464.4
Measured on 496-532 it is 490.5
